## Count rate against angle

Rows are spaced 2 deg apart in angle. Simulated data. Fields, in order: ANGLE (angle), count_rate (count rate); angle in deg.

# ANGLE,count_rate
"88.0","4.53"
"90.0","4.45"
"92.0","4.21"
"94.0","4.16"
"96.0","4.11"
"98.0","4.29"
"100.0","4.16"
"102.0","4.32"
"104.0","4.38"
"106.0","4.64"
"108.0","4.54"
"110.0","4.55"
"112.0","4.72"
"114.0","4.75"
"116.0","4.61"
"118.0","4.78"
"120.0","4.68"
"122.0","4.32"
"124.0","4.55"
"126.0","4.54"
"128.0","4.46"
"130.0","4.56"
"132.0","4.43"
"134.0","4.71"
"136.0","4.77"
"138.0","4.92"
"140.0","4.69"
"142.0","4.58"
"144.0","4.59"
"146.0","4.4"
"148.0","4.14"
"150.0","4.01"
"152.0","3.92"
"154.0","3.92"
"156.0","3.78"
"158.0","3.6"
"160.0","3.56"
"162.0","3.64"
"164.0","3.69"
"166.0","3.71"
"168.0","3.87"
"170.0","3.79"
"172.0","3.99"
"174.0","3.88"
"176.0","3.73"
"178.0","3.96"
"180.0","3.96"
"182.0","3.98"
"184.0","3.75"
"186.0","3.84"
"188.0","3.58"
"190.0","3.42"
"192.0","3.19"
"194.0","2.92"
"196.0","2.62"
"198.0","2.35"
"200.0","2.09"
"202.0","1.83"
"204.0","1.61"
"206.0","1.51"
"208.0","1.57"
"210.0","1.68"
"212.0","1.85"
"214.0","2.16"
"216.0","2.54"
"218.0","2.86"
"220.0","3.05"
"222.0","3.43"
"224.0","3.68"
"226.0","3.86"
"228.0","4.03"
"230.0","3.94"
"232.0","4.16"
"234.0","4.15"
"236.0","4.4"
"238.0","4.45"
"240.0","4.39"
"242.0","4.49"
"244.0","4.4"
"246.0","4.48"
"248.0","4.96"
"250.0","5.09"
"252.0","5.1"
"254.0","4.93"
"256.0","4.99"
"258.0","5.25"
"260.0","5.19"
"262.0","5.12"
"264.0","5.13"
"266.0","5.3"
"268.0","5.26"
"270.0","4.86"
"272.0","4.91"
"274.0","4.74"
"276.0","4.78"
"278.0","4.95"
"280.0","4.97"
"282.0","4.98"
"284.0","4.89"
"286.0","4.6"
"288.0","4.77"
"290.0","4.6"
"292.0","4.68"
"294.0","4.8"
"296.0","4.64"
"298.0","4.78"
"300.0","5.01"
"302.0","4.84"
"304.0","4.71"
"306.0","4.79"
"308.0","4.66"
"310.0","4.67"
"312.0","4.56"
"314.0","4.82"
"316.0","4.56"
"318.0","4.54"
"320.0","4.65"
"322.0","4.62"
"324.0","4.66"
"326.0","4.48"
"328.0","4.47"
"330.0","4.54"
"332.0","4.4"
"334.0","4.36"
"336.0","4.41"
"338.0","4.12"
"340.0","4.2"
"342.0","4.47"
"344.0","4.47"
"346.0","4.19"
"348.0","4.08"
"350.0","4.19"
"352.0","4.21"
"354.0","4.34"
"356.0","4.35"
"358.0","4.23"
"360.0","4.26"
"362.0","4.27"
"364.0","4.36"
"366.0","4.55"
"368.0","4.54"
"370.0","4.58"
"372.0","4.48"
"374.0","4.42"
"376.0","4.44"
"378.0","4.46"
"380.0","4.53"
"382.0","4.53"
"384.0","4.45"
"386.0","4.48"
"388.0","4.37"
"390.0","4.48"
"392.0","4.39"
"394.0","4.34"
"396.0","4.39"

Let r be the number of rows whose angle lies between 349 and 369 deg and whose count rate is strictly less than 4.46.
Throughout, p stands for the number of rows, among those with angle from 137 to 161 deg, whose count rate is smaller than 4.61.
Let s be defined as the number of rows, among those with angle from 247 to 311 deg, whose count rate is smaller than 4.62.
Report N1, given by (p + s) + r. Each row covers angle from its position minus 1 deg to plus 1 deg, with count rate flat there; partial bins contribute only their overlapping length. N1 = 20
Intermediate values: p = 10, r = 8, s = 2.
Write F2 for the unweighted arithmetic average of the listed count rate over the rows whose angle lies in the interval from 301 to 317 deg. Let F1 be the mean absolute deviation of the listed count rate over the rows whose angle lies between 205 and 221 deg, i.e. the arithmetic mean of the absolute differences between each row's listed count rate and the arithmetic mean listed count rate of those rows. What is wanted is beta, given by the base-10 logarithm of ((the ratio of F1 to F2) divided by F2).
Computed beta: -1.6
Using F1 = 0.50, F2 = 4.7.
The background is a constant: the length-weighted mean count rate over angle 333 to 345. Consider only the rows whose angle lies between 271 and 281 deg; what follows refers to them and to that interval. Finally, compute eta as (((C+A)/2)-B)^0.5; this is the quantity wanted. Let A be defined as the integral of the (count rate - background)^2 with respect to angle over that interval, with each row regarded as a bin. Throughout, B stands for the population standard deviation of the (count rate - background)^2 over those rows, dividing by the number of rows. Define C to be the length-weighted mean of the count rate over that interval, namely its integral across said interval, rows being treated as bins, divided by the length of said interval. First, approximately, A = 2.9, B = 0.096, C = 4.87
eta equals 1.95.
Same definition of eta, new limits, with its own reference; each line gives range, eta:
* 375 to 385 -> 1.53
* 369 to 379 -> 1.53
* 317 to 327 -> 1.61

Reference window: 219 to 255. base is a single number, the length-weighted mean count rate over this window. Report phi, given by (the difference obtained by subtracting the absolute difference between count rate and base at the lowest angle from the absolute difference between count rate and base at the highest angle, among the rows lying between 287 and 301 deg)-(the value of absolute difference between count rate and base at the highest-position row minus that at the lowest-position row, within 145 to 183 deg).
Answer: 0.1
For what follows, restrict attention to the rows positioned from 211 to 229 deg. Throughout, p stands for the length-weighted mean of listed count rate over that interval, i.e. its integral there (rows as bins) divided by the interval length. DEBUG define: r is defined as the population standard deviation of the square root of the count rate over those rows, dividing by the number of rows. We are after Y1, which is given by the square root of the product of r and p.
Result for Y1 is 0.81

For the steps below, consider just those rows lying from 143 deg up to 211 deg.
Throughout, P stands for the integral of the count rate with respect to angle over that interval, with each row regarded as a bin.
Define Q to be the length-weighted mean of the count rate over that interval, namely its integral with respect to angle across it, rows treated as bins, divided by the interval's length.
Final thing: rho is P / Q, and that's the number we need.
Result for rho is 68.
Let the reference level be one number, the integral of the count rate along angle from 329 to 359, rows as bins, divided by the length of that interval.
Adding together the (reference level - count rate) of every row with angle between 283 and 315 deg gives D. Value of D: -7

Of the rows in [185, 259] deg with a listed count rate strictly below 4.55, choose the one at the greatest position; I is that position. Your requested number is 246.0 deg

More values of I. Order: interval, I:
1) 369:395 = 394.0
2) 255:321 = 318.0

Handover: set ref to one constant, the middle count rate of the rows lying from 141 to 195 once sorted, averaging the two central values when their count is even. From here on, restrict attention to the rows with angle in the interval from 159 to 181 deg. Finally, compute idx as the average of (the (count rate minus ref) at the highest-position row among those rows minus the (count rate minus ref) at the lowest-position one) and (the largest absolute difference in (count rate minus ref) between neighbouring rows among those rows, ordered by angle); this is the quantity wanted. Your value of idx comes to 0.3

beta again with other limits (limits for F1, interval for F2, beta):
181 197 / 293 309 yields -1.8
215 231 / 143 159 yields -1.6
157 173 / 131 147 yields -2.3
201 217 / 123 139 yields -1.9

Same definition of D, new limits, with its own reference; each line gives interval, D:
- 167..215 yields 32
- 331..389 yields -2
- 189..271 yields 24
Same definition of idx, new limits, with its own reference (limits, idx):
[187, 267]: 1.1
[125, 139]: 0.3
